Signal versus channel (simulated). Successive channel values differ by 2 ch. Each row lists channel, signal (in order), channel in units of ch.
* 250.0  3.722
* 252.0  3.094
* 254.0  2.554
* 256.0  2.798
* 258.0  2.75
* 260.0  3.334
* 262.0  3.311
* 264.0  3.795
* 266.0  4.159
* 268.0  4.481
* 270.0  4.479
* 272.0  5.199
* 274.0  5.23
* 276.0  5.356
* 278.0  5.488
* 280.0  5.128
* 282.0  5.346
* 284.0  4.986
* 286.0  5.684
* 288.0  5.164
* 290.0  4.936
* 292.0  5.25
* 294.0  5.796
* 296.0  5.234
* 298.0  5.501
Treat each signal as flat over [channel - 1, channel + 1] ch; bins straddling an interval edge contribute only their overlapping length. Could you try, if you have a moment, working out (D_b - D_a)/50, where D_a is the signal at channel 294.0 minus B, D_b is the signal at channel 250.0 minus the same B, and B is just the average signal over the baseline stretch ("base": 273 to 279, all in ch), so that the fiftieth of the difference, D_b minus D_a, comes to -0.041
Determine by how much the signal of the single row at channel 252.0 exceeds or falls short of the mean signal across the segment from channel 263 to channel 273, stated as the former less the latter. -1.3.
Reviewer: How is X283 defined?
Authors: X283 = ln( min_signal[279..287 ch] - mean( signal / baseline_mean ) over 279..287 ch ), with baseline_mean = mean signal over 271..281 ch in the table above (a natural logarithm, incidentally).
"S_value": 1.4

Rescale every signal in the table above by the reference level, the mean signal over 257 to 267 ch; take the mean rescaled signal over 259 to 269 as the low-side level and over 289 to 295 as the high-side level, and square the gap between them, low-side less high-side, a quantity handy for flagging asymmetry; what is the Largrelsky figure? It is 0.19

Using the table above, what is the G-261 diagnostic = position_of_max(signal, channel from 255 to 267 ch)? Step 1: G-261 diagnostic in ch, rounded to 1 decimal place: 266.0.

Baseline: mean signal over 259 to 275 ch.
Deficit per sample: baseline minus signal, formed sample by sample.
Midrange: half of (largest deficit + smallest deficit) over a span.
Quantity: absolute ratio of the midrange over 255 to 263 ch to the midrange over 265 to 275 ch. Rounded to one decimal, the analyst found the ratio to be 2.7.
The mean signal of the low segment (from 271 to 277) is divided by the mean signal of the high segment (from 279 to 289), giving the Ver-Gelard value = 1.00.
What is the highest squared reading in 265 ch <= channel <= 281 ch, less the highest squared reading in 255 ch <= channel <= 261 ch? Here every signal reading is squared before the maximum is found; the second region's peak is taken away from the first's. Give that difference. 19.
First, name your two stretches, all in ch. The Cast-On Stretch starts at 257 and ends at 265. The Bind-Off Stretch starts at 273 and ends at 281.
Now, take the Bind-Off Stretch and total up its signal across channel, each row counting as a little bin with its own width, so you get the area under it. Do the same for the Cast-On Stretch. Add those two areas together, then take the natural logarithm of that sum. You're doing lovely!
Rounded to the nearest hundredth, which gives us 4.23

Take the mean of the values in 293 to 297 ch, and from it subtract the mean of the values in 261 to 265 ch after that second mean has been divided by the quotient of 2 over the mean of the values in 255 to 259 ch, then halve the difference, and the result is 0.29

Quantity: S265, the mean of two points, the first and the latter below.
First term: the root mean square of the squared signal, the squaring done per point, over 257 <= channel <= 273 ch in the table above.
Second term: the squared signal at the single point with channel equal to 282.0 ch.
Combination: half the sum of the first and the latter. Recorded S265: 22.8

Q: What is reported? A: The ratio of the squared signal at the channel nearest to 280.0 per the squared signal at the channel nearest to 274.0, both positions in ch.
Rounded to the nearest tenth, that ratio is 1.0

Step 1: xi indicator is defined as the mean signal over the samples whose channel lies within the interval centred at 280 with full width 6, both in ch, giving 5.3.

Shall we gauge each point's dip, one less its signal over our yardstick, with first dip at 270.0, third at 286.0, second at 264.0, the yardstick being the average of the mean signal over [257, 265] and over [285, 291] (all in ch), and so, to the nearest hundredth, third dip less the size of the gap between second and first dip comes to -0.49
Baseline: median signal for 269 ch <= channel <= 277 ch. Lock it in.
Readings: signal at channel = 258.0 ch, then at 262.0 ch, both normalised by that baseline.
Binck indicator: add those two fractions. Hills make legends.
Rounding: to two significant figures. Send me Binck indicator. 1.2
